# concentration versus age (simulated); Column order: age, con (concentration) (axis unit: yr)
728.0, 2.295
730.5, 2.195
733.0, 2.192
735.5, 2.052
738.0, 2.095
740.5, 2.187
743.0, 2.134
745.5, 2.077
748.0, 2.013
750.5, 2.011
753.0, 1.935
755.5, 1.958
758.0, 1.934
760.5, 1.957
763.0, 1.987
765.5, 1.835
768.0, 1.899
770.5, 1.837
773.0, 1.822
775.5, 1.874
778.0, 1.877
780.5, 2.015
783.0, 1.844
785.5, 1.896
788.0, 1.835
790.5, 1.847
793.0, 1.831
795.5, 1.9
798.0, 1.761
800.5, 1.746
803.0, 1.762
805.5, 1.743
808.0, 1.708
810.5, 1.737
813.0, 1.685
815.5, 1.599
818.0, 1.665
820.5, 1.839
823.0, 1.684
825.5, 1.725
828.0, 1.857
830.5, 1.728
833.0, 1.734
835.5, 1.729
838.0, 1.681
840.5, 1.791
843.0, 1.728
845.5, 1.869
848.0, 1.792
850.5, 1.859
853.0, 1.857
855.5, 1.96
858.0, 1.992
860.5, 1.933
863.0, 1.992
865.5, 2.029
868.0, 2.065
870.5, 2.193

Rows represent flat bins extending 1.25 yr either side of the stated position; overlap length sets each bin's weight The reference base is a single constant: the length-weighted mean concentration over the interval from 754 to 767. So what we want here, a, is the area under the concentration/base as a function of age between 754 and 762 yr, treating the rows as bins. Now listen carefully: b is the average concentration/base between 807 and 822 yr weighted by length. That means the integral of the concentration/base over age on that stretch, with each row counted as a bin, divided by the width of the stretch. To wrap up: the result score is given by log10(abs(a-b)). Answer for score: 0.9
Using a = 8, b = 0.88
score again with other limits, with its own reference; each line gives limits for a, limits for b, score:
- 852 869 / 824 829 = 1.2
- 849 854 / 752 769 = 0.6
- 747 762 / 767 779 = 1.2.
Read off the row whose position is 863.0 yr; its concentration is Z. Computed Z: 1.992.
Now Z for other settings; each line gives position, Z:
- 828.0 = 1.857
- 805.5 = 1.743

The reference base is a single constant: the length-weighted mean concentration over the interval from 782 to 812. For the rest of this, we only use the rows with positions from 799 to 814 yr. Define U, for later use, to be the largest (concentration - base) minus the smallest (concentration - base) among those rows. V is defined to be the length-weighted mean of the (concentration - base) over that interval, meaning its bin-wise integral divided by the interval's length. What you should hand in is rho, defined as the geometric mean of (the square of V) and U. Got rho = 0.019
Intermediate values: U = 0.08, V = -0.07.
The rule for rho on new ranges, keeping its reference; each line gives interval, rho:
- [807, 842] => 0.037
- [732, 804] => 0.090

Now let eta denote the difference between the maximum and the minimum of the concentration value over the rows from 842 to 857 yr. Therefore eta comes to 0.232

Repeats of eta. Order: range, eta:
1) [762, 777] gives 0.165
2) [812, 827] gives 0.240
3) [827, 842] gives 0.176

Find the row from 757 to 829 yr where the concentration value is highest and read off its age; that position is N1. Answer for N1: 780.5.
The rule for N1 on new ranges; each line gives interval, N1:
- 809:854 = 845.5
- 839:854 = 845.5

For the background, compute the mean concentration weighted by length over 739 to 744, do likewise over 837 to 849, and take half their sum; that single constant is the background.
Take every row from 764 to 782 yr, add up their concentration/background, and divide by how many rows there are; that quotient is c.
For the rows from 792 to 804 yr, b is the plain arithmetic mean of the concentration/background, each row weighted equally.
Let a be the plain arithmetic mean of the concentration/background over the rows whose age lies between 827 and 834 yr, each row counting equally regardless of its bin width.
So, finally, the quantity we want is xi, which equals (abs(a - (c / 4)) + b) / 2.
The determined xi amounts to 0.79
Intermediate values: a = 0.902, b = 0.92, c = 0.96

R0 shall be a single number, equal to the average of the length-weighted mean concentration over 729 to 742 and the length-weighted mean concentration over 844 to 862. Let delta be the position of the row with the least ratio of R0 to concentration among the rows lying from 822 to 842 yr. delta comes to 828.0 yr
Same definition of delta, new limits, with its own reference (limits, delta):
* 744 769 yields 745.5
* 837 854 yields 845.5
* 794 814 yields 795.5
